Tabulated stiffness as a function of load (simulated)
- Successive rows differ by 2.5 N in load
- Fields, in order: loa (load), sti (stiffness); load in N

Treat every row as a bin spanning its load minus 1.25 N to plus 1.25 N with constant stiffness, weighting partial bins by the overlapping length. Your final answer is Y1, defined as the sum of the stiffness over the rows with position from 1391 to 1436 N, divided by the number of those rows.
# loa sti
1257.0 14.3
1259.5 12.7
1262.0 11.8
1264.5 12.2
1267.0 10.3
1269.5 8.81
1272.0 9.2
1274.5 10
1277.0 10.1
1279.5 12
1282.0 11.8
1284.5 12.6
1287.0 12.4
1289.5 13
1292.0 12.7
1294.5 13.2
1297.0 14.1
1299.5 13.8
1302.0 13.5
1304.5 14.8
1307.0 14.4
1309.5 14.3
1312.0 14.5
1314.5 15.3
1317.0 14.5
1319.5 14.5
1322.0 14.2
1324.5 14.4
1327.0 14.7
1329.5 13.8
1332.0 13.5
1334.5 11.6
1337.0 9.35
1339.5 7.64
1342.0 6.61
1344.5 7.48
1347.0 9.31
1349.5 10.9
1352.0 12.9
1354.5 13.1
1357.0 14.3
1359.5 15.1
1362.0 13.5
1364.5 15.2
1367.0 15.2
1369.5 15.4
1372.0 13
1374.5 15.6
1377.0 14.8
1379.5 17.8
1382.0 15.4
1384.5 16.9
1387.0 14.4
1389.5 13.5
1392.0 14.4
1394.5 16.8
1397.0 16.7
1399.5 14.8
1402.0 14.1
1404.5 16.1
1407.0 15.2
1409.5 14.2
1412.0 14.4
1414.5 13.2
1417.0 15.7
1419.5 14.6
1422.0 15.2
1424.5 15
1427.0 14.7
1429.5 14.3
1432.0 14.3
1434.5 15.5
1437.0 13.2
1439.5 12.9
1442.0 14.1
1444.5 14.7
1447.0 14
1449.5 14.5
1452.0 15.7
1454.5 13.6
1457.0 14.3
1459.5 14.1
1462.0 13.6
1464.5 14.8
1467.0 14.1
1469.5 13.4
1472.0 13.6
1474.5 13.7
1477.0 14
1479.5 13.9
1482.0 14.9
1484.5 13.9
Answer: 15.0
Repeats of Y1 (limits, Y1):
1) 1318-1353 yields 11.5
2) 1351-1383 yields 14.7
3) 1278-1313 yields 13.4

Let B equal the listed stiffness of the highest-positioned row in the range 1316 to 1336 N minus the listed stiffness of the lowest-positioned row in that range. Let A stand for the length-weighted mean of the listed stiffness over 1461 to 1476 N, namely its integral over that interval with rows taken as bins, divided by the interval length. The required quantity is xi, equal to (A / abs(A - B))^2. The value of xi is 0.68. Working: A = 13.9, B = -2.9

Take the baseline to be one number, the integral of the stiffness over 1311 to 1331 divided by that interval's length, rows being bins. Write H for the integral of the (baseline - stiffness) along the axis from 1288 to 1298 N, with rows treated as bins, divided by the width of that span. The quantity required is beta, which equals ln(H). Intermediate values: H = 1.3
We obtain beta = 0.2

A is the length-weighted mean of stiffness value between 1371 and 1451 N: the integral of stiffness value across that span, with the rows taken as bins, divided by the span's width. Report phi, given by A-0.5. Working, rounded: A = 14.8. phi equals 14.3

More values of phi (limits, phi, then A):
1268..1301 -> 11.3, 11.8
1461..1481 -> 13.4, 13.9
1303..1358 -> 12.0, 12.5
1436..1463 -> 13.6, 14.1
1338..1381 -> 12.3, 12.8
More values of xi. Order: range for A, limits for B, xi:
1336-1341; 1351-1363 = 1.16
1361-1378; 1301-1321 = 1.15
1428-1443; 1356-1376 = 1.21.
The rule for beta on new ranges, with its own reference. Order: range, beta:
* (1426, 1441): -1.1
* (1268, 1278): 1.6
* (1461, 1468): -1.3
